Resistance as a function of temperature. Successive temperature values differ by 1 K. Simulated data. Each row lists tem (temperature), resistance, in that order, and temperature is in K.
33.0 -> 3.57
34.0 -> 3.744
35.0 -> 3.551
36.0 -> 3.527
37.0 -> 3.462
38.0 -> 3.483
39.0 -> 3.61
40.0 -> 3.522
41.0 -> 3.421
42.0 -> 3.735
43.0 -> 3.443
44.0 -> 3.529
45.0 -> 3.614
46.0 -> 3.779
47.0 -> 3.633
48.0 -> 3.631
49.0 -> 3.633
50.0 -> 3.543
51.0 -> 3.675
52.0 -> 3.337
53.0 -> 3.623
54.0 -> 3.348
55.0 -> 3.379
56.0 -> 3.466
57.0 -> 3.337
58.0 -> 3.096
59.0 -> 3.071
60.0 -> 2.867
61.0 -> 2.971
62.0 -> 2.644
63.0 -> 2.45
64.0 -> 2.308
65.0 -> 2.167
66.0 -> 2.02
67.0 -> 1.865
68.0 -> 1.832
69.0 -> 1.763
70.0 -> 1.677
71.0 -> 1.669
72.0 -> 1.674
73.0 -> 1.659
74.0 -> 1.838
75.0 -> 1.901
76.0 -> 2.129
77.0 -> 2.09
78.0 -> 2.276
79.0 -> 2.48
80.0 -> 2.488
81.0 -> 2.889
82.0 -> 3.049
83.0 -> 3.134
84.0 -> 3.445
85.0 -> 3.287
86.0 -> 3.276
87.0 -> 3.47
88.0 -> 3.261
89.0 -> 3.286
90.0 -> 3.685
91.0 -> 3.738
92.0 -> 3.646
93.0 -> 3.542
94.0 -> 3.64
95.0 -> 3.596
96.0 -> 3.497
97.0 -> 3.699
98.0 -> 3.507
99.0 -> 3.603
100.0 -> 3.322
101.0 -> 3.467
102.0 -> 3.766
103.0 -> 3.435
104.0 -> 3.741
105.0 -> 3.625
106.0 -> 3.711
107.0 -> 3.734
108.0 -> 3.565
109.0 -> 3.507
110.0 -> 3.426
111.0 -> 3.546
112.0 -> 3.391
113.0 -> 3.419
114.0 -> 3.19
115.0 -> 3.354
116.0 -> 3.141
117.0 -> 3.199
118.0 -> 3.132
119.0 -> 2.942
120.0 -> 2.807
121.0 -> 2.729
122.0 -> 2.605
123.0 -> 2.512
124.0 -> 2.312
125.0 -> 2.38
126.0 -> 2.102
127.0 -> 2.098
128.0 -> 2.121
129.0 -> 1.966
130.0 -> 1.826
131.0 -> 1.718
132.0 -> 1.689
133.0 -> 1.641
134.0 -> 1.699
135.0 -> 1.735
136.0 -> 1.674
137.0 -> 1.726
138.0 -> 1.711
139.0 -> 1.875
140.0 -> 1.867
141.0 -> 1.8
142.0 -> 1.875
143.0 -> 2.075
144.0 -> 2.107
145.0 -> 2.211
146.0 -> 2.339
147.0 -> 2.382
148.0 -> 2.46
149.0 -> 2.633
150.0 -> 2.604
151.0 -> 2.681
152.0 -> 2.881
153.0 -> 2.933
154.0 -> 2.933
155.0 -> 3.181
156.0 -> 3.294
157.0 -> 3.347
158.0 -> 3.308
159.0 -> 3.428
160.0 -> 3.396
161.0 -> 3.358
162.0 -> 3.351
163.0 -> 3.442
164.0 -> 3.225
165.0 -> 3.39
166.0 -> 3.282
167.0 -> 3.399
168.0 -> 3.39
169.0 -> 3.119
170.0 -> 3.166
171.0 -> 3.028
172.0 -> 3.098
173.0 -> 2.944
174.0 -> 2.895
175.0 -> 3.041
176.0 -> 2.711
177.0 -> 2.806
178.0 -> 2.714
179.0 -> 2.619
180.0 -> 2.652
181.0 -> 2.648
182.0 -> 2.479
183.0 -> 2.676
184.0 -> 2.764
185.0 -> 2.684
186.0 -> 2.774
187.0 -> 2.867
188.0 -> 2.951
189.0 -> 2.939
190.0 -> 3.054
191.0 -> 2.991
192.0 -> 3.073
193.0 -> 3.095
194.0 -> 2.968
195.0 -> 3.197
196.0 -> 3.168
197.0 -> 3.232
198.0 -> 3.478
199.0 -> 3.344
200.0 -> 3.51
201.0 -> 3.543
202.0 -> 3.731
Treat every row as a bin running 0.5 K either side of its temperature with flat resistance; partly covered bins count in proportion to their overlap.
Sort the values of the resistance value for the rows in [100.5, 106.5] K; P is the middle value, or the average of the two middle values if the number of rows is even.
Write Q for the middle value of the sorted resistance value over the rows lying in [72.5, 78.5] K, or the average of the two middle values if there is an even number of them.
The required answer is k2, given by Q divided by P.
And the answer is 0.5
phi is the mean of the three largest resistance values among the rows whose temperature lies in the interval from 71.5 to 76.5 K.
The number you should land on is 2.0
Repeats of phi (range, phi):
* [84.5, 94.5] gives 3.7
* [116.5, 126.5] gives 3.1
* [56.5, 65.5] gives 3.2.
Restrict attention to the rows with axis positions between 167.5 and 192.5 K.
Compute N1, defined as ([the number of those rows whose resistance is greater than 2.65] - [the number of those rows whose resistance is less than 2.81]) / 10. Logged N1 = 1.1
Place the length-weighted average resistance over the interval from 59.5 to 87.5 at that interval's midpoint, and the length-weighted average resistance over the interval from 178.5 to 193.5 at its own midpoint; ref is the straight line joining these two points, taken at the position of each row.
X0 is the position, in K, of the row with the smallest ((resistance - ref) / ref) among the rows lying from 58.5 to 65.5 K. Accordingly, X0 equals 65.0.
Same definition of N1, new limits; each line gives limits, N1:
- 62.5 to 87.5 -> -1.1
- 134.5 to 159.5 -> -0.8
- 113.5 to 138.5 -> -1.1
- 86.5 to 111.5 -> 2.5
